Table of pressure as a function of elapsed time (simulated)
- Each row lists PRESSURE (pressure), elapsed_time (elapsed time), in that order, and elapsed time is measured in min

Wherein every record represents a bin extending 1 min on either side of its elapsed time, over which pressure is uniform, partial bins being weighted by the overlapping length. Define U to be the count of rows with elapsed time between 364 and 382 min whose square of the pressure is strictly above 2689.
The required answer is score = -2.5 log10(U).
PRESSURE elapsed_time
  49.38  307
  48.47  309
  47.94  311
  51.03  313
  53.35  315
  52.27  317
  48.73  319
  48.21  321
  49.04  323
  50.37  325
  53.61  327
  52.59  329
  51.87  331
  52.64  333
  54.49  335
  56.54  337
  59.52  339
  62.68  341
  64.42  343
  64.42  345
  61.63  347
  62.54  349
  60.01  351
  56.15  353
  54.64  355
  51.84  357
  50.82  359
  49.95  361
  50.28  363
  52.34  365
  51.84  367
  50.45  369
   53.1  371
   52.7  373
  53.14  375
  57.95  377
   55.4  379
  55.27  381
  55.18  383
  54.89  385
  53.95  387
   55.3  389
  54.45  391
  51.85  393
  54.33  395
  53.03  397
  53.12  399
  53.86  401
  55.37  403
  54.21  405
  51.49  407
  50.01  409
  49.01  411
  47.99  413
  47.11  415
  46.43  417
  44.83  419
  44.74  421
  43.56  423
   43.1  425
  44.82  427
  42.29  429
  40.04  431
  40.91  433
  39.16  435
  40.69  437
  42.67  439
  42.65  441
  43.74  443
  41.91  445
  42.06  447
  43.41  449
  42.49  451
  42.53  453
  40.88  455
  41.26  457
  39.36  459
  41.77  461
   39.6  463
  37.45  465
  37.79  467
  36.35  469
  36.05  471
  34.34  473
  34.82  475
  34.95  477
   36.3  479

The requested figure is -2.1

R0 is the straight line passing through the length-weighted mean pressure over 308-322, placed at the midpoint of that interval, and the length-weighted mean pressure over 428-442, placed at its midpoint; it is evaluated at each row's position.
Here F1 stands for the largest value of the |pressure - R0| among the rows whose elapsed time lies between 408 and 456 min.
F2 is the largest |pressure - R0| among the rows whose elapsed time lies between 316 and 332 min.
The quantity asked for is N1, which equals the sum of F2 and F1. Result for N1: 11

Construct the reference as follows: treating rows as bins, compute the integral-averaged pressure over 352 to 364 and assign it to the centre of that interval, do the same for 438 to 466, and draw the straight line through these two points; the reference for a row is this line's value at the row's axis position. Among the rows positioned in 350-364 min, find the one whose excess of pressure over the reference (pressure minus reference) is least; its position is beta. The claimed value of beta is 361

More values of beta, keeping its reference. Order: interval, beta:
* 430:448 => 435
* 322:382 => 323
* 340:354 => 353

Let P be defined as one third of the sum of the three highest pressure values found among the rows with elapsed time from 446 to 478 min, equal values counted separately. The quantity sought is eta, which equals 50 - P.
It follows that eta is 7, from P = 42.8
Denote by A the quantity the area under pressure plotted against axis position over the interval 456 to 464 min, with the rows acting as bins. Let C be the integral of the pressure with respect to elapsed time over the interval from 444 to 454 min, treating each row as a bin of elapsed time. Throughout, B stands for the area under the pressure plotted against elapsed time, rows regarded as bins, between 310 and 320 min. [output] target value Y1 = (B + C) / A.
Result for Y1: 2.9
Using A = 324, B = 507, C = 425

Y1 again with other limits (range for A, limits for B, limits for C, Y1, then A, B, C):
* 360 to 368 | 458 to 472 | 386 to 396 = 2.6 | 409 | 537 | 540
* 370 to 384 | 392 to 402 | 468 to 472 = 0.9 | 765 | 532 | 145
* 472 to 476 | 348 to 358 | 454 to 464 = 7.1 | 138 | 570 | 406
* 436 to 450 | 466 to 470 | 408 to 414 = 0.7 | 594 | 148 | 294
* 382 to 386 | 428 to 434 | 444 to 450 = 2.3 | 220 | 246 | 255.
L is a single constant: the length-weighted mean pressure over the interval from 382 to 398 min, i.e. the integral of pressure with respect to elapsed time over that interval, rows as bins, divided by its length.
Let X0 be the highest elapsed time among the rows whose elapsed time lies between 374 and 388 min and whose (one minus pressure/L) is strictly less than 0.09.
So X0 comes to 387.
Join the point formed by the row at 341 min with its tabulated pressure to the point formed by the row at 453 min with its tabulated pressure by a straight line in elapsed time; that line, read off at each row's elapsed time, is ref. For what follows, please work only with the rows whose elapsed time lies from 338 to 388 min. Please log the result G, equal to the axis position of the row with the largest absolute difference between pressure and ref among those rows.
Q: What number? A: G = 361 min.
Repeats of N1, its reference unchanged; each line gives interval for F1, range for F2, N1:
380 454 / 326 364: 28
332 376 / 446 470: 20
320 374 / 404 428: 27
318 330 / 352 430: 17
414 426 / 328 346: 21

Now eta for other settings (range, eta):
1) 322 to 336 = -4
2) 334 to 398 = -14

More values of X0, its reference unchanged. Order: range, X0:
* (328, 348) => 347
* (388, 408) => 407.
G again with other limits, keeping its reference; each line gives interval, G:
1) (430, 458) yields 435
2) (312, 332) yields 321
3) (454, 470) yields 469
